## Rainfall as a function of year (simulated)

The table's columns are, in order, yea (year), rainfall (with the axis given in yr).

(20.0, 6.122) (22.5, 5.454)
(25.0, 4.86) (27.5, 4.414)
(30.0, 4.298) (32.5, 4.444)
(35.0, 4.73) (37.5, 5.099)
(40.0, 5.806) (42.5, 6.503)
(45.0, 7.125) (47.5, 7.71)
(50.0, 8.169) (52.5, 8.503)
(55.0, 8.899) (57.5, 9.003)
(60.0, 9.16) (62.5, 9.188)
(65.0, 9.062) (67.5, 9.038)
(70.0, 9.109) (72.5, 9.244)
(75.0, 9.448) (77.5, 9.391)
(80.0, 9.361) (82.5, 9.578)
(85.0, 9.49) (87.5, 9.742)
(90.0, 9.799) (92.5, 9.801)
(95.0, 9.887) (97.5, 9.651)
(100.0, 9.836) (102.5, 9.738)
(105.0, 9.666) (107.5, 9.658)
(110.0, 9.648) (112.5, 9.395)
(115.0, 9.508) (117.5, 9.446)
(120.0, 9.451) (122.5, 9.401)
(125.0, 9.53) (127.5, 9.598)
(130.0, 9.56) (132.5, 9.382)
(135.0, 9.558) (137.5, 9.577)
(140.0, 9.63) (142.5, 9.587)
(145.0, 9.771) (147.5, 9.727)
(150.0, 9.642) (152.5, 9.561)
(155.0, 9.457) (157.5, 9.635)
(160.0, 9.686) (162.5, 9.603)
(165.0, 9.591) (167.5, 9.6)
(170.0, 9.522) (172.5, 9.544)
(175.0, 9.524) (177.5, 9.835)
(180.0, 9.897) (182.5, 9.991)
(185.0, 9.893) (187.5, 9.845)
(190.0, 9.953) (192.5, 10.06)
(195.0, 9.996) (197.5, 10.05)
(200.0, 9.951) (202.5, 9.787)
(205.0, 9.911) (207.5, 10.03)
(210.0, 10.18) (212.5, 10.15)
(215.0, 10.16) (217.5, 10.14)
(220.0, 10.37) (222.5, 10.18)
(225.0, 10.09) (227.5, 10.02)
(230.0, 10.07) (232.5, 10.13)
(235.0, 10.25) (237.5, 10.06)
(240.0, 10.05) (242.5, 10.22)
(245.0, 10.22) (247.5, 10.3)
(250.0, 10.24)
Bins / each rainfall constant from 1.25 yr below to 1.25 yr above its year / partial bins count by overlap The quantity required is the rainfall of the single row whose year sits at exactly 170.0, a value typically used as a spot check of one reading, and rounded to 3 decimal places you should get 9.522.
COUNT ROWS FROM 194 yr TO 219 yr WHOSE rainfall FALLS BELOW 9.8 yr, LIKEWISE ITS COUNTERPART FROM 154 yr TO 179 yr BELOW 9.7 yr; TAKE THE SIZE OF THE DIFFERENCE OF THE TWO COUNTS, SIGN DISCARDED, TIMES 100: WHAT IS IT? 800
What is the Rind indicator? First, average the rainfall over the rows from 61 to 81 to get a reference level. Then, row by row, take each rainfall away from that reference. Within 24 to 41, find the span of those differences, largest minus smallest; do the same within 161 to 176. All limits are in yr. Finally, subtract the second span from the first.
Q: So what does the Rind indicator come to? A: 1.43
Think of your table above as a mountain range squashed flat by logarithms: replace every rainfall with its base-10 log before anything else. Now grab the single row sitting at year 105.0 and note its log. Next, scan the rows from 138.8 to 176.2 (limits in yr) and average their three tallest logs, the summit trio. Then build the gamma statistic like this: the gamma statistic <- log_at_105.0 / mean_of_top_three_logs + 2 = 3.00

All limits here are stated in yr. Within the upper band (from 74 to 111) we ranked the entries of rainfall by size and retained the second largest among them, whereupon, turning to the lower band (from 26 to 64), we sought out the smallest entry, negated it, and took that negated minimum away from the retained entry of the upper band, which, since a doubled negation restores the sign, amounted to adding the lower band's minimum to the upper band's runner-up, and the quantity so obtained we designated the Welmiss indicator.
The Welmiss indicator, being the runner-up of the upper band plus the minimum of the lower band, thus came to 14.1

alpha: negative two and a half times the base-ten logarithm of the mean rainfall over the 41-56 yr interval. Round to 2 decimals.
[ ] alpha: -2.23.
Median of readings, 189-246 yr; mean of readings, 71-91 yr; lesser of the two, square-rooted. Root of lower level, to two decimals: 3.08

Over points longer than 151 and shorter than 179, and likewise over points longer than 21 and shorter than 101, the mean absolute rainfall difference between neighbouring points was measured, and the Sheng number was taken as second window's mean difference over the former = 2.9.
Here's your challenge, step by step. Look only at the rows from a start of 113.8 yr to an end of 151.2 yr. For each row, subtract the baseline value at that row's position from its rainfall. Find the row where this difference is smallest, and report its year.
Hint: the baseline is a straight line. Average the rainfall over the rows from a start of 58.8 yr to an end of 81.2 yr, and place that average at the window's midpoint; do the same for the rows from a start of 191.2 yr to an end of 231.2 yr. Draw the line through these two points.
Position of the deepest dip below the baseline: 132.5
